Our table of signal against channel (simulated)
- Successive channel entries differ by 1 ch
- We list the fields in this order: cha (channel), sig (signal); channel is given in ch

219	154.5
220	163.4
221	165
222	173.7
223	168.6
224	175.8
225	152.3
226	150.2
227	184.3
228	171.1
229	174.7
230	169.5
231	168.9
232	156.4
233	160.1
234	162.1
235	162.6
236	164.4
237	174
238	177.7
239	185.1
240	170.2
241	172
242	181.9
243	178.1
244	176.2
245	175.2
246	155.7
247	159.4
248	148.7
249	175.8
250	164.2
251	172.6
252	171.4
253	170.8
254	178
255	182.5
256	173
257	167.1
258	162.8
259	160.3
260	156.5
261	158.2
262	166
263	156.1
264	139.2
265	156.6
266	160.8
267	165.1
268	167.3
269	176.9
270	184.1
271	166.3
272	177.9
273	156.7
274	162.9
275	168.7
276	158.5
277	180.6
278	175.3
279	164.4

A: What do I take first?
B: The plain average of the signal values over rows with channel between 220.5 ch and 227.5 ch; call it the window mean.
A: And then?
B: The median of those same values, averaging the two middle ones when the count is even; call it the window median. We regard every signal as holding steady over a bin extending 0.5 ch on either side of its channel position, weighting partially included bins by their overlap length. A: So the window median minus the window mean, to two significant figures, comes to 1.5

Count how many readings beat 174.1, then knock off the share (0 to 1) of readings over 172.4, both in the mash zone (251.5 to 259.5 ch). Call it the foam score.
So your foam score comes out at 1.6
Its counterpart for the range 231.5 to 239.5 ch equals 1.6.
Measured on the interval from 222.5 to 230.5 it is 2.6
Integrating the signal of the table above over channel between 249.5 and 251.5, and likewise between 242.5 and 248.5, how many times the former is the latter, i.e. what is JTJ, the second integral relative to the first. 2.95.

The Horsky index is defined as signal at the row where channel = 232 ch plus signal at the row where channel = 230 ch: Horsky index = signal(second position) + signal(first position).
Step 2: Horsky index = 326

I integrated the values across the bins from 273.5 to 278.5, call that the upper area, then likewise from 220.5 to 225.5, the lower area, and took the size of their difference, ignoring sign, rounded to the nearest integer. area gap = 11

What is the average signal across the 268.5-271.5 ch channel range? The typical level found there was 176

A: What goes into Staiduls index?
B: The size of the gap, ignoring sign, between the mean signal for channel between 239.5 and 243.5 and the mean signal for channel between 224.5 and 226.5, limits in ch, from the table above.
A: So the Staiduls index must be 24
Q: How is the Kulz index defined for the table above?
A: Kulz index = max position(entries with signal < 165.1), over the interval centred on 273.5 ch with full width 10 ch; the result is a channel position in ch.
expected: 276 ch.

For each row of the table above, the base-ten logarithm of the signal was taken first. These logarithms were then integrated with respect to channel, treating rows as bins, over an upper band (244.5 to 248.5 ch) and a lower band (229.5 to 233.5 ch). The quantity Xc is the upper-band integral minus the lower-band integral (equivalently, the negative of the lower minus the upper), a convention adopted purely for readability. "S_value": -0.04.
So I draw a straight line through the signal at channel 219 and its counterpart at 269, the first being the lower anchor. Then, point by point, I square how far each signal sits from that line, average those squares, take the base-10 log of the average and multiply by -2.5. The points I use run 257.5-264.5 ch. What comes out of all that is -6.3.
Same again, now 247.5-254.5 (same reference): -4.7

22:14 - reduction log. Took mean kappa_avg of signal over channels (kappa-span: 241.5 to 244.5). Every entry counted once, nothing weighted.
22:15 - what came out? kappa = 179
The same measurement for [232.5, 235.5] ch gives 162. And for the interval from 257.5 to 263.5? 160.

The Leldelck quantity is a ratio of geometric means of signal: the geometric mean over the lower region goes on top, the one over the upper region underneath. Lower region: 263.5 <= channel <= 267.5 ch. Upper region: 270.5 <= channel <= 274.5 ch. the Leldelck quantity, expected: 0.94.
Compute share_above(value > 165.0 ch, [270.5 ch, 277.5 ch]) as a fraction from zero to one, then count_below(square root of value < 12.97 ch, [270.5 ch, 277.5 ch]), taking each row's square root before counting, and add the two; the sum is 4.6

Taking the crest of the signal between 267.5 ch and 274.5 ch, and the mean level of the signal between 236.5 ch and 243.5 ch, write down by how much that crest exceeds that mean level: 7.1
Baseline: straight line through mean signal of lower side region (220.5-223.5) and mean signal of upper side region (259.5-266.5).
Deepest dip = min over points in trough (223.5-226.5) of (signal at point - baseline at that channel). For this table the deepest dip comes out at -18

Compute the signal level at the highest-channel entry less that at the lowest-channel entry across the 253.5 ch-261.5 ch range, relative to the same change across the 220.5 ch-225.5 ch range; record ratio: 1.6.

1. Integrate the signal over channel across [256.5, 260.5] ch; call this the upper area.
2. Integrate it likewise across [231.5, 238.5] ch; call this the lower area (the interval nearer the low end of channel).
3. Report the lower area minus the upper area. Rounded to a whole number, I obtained 511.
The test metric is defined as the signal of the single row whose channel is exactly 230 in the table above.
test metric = 169.5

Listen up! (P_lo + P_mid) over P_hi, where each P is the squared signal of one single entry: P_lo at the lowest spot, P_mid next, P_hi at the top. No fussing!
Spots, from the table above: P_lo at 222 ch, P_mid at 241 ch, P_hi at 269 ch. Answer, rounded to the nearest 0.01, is 1.91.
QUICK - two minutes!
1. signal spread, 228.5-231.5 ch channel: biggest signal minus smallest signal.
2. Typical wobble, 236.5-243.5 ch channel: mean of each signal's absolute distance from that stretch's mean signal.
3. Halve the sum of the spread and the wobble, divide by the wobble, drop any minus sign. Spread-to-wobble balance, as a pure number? 1.2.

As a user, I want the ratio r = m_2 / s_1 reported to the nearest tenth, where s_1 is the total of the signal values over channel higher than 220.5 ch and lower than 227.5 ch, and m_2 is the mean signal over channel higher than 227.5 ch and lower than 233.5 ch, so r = 0.1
